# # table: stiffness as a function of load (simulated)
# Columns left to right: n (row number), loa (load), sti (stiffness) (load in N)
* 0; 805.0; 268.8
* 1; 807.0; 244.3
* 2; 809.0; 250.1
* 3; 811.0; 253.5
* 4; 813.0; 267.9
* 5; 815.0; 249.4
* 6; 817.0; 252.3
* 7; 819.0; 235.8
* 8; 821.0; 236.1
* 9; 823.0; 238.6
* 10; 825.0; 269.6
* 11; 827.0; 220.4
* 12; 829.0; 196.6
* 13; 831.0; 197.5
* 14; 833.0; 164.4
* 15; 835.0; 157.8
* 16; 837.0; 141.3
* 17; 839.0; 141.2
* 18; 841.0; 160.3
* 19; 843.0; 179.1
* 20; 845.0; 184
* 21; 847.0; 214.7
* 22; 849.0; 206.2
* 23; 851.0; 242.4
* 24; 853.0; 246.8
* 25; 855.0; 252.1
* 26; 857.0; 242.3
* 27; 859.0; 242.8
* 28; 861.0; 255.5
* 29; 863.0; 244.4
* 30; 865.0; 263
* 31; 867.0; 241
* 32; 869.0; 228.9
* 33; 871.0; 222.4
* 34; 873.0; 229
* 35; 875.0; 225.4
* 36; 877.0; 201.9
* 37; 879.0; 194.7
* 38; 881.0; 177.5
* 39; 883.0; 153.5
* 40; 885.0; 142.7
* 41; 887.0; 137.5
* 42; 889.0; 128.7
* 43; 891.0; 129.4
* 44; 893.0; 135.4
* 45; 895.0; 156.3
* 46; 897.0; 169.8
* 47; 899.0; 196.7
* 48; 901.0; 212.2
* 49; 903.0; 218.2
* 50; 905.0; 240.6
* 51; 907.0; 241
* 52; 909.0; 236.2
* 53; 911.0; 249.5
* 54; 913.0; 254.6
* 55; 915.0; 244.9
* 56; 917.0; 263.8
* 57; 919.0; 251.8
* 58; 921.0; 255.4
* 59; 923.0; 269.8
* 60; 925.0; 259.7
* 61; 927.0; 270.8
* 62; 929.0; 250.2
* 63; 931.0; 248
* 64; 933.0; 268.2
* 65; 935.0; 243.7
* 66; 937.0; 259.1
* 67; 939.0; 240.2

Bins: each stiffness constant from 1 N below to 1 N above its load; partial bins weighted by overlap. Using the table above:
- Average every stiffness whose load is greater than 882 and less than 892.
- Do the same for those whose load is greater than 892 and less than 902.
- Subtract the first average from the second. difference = 36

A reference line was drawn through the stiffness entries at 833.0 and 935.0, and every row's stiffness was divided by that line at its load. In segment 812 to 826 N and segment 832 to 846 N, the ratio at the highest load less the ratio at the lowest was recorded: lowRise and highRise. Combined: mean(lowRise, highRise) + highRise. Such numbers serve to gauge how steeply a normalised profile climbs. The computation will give 0.0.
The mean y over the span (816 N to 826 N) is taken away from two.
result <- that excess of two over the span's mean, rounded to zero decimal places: -244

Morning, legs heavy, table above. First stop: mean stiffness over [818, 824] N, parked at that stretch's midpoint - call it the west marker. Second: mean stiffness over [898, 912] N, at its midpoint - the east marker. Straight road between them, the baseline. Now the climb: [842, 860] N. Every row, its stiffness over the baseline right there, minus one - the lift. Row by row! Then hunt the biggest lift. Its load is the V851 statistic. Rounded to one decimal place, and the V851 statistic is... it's 855.0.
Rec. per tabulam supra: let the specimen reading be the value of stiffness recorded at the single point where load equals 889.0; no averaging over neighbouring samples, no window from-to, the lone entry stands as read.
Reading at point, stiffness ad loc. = 128.7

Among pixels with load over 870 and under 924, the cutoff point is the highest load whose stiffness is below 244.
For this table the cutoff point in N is 909.0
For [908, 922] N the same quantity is 909.0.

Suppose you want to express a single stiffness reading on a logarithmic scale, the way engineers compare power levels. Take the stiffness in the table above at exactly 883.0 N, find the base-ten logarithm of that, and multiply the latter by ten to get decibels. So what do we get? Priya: 21.9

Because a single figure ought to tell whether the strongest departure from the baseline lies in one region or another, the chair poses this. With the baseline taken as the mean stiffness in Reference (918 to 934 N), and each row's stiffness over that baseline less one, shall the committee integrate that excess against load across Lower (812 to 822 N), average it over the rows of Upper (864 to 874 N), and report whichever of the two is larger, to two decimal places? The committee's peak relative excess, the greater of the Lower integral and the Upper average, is -0.09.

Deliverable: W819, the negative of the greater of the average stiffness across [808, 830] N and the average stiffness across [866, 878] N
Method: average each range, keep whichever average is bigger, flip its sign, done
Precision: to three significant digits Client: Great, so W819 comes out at -243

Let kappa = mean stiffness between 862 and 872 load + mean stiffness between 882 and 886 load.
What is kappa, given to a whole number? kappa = 388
